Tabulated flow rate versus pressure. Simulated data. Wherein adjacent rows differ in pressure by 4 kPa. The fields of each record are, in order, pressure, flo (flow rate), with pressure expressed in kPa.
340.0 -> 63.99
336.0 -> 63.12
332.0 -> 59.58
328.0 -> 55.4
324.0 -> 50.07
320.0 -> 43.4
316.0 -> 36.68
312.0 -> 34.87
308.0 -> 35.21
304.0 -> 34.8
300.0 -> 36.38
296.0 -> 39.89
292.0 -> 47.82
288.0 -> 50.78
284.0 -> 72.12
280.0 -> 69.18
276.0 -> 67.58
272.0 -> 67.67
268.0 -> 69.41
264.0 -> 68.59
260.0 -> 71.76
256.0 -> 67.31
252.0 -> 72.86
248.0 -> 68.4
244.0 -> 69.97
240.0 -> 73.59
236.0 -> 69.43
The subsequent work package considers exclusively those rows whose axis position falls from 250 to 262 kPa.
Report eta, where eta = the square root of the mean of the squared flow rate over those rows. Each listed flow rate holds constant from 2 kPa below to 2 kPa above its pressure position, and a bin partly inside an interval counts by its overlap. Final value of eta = 71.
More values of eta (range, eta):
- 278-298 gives 57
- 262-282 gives 68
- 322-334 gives 55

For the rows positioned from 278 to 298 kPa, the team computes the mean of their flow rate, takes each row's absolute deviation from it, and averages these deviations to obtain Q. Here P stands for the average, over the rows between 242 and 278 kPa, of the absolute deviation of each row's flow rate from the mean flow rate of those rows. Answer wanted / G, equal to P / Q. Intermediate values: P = 1.5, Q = 11.8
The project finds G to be 0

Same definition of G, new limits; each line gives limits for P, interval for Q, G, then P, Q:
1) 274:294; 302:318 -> 15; 9.8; 0.6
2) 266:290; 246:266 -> 3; 5.1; 2.0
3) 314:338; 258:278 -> 6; 8.0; 1.3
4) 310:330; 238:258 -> 3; 6.9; 2.2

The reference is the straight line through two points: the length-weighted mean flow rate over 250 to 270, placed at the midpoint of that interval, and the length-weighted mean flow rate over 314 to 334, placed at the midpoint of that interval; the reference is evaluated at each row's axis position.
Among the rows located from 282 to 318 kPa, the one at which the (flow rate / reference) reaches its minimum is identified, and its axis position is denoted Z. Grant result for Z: 304.0 kPa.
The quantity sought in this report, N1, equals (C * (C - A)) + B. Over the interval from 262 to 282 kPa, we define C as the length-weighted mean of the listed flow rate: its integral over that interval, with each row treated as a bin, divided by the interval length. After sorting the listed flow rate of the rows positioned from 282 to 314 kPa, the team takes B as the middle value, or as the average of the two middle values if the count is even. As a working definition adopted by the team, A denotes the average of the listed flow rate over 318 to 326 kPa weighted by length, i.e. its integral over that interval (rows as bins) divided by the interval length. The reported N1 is 1528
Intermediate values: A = 47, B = 38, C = 68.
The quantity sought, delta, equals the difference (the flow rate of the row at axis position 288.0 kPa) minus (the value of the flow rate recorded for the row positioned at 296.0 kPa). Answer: 11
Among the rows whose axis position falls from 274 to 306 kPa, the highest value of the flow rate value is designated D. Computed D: 72.12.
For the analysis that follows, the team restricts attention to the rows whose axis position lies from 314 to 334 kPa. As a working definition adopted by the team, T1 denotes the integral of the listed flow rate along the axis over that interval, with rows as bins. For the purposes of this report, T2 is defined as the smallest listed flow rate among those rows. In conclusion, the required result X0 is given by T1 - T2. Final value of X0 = 944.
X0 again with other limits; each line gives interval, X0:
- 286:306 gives 804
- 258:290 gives 2098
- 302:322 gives 705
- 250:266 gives 1055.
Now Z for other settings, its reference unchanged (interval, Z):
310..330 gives 312.0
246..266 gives 248.0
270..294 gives 292.0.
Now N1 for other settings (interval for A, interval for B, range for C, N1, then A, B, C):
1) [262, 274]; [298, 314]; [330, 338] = -407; 69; 35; 61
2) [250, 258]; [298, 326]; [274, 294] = -492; 70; 36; 61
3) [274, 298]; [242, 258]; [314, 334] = -366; 58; 69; 49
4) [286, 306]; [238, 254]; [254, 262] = 1991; 42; 71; 70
